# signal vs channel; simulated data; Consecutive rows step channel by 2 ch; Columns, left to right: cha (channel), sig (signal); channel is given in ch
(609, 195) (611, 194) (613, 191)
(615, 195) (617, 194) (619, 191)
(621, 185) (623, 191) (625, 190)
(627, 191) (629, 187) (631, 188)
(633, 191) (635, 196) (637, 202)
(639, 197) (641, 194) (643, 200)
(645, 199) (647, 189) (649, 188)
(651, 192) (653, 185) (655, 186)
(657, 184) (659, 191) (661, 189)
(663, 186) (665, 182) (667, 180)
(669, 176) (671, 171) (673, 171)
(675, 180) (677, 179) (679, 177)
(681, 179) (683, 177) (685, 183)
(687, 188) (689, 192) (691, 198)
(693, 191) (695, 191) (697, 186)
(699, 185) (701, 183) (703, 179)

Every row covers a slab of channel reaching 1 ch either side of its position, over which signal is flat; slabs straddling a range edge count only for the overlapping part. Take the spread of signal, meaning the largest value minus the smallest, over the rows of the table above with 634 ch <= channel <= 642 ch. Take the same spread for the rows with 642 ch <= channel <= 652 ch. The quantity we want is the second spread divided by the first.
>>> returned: 1.5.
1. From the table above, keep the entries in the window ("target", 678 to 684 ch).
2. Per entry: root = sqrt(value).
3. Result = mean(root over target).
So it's 13.3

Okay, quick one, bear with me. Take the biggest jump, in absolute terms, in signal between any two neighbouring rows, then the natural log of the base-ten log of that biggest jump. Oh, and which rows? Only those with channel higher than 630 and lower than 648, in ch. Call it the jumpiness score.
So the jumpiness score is 0.00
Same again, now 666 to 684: -0.05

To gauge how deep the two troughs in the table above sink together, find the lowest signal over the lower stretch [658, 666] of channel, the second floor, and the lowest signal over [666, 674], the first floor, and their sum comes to 353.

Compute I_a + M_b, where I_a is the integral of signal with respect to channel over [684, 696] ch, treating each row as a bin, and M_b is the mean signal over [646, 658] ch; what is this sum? 2473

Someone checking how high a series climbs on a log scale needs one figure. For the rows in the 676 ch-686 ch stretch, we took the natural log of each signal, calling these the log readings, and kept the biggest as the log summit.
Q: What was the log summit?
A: 5.21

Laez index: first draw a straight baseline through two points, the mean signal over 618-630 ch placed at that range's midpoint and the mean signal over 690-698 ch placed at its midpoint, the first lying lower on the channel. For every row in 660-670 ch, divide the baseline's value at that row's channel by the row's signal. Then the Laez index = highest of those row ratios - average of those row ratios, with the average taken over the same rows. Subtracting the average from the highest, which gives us 0.039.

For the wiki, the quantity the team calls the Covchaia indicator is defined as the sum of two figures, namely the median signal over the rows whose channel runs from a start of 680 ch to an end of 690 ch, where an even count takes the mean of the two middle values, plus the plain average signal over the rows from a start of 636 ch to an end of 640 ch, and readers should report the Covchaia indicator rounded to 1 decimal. 382.5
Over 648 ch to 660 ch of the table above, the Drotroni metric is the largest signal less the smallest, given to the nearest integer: 8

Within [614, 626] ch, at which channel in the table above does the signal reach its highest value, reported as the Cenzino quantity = 615 ch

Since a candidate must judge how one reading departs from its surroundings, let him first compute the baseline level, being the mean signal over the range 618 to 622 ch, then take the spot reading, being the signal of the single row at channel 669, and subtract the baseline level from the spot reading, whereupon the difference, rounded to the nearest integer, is -12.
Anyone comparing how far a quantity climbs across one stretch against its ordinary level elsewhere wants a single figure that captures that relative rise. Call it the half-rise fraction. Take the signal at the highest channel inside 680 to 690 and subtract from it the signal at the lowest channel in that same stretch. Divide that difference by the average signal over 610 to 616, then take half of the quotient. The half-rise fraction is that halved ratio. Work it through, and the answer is 0.034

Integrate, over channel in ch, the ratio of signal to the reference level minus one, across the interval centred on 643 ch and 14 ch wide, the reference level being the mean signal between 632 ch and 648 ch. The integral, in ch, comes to 0.0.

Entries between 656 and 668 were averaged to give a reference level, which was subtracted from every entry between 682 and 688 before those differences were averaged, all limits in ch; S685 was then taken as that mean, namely -3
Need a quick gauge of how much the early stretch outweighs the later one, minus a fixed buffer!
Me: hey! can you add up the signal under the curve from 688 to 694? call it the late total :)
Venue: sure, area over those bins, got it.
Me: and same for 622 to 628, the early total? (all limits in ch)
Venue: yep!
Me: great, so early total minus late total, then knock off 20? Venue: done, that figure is -38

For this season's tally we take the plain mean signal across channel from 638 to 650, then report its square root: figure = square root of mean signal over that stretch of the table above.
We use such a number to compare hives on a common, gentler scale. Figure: 13.9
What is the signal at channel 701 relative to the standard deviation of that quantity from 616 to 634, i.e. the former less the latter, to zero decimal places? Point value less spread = 180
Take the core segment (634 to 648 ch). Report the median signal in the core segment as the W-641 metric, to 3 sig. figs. 197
